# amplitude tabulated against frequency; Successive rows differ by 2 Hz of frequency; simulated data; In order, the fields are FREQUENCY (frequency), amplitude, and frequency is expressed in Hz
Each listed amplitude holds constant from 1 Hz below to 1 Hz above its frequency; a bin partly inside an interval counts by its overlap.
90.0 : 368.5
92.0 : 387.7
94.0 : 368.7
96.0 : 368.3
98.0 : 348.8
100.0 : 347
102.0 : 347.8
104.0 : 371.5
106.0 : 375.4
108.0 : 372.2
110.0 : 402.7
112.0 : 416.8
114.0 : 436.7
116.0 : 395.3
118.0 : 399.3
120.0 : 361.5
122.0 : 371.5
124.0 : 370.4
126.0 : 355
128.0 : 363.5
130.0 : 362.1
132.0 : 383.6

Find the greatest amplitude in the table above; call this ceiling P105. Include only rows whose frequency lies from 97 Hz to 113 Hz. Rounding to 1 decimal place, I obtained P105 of 416.8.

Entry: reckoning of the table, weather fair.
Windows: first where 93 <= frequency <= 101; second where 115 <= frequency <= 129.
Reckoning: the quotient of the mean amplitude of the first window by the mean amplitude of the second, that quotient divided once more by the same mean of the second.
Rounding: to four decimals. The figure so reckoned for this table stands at 0.0026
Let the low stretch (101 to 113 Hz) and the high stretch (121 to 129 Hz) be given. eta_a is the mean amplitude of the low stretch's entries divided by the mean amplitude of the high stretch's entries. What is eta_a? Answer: 1.04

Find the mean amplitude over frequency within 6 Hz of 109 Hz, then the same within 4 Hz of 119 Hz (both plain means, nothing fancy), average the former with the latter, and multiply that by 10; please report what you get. 3889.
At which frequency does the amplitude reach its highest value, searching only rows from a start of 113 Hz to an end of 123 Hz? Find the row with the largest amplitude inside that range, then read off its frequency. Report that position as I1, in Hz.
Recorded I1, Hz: 114.0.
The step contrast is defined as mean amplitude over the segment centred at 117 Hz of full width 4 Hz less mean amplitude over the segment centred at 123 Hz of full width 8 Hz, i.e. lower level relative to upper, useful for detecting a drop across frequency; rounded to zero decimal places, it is 33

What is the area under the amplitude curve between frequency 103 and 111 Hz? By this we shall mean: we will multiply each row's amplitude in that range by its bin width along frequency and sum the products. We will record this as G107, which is 3044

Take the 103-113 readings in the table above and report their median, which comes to 375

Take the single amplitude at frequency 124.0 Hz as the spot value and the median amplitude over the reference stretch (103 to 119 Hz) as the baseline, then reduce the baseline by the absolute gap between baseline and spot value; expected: 370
